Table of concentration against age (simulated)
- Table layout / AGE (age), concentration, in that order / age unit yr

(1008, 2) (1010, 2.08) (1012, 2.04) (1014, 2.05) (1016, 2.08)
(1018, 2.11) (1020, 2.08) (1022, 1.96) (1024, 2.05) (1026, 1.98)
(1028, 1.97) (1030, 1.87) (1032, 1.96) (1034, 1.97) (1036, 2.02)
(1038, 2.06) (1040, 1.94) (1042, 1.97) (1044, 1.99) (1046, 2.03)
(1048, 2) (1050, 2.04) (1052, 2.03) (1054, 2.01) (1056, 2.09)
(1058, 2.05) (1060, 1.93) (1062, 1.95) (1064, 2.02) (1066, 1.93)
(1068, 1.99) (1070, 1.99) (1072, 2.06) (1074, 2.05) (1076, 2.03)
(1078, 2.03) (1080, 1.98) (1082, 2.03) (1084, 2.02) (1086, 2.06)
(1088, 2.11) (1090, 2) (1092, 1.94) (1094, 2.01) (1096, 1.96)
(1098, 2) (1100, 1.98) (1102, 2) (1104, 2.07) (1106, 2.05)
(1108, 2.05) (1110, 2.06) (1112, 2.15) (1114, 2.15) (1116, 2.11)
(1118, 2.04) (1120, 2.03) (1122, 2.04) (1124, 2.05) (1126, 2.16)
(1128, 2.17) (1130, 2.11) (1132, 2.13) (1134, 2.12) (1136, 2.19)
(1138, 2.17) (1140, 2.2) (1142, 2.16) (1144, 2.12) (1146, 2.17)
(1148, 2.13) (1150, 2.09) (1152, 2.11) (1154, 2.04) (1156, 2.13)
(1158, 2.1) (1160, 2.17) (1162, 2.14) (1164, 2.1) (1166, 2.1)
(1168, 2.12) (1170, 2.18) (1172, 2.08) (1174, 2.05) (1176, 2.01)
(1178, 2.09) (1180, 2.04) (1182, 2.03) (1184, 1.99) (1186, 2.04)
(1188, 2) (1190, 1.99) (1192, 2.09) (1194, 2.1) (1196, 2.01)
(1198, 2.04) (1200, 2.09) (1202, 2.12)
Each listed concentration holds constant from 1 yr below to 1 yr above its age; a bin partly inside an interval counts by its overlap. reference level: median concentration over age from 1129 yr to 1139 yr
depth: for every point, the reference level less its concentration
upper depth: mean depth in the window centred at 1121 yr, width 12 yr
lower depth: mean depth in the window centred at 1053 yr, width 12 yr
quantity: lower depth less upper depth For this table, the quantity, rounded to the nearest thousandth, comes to 0.035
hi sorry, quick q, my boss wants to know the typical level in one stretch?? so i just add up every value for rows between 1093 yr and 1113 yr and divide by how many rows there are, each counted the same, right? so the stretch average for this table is 2.03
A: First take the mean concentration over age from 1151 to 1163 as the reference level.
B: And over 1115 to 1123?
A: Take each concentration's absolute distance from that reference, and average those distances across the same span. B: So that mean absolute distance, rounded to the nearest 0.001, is 0.060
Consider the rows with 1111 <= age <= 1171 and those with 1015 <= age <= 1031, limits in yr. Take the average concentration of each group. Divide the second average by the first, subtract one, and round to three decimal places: -0.052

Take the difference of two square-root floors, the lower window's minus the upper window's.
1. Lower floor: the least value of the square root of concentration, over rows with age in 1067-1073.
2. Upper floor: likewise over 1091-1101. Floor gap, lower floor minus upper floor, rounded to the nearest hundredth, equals 0.02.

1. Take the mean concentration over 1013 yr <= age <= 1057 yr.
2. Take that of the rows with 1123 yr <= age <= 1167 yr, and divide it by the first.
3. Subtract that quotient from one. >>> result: -0.06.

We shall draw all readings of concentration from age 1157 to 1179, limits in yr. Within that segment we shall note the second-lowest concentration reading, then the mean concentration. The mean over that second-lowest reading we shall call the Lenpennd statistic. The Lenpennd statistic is 1.03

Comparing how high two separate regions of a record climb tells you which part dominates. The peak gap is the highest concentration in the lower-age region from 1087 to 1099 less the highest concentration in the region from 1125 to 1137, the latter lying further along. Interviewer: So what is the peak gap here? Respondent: -0.080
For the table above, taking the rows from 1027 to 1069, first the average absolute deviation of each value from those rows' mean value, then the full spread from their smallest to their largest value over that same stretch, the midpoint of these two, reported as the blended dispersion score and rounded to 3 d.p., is 0.131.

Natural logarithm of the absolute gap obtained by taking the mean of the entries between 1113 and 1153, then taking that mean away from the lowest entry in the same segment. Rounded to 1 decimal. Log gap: -2.4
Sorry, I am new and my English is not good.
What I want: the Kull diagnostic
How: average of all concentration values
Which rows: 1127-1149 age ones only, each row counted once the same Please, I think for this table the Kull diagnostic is 2.15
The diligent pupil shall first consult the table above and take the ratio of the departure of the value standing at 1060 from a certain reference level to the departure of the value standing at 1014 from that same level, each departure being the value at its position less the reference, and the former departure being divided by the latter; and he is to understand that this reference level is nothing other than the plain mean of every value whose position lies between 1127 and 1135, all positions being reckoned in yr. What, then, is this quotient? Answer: 2.5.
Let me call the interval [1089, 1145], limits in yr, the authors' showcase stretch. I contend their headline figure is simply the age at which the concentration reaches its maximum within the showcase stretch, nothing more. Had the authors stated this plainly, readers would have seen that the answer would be 1140 yr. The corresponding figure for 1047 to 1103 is 1088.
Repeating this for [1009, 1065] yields 1018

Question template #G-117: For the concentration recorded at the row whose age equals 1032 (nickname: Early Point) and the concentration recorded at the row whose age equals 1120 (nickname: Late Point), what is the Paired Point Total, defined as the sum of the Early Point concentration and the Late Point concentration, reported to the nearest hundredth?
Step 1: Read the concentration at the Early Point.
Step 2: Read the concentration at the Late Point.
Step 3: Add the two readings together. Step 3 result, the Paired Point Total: 3.99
